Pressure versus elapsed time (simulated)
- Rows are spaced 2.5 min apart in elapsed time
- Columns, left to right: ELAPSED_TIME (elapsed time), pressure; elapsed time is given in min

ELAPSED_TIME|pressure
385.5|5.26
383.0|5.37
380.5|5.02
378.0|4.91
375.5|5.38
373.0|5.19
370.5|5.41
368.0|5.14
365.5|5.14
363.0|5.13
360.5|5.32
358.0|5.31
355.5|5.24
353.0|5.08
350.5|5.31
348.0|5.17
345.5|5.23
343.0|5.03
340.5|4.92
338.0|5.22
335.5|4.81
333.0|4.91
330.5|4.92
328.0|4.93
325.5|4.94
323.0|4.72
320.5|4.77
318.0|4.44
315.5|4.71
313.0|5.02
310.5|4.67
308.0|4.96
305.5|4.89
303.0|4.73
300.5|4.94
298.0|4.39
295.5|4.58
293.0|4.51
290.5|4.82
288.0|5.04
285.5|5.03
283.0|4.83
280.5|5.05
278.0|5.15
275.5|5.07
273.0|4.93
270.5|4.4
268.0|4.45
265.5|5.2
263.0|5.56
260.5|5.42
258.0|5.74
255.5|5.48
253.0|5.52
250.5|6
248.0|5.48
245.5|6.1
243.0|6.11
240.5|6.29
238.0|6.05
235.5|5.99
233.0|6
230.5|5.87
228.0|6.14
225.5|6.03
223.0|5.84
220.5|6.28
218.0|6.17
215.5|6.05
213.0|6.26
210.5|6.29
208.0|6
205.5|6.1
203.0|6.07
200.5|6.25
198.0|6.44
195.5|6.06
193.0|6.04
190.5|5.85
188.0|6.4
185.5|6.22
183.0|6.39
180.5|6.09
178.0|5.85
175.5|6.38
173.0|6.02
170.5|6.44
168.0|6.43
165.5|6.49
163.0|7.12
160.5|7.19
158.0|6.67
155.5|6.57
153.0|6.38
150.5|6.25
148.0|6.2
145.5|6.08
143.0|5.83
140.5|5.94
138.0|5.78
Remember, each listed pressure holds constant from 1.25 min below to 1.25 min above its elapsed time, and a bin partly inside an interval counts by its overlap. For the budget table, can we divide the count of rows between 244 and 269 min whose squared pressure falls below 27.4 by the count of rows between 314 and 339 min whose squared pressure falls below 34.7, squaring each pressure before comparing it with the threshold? 0.20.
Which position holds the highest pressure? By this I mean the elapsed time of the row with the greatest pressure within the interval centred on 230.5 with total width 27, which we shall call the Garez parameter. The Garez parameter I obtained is 240.5 min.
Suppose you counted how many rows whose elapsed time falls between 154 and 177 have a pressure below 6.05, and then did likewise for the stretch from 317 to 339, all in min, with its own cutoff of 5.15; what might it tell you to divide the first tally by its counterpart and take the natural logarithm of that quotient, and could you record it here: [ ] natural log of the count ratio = -2.1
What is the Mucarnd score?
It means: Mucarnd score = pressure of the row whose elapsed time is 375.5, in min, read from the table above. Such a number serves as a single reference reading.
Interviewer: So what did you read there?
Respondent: 5.38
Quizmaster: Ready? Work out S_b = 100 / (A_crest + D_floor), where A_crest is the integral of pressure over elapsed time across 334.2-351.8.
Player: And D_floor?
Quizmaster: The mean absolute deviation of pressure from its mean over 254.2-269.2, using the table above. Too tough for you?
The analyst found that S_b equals 1.1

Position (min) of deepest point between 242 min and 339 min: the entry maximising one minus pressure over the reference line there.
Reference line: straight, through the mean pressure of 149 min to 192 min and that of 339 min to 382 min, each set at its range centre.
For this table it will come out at 270.5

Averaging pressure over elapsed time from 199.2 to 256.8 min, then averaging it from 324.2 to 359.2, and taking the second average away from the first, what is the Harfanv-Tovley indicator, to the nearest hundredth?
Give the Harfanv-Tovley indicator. 0.94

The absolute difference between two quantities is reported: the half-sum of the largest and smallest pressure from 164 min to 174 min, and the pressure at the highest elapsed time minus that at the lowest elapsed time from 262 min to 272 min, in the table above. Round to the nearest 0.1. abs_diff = 7.4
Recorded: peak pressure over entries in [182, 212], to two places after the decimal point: 6.44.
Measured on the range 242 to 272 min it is 6.11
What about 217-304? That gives 6.29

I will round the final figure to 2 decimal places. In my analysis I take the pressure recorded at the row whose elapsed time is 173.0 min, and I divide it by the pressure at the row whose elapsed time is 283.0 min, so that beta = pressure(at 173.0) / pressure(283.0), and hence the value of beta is 1.25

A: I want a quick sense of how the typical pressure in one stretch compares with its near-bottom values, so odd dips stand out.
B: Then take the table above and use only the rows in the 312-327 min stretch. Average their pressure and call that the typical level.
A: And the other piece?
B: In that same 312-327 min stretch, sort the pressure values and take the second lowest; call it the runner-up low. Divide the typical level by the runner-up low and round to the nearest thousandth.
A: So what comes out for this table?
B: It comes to 1.012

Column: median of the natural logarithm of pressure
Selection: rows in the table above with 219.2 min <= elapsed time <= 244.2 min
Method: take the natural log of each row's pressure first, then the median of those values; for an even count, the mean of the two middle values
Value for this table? 1.80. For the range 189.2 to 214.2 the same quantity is 1.81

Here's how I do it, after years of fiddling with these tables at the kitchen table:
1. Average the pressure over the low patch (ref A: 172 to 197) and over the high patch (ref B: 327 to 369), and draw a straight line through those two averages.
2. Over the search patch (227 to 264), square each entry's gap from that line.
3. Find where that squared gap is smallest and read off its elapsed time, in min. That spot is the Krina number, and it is 230.5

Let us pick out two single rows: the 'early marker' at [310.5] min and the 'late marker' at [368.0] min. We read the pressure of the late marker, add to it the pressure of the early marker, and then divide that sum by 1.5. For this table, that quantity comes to 6.5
